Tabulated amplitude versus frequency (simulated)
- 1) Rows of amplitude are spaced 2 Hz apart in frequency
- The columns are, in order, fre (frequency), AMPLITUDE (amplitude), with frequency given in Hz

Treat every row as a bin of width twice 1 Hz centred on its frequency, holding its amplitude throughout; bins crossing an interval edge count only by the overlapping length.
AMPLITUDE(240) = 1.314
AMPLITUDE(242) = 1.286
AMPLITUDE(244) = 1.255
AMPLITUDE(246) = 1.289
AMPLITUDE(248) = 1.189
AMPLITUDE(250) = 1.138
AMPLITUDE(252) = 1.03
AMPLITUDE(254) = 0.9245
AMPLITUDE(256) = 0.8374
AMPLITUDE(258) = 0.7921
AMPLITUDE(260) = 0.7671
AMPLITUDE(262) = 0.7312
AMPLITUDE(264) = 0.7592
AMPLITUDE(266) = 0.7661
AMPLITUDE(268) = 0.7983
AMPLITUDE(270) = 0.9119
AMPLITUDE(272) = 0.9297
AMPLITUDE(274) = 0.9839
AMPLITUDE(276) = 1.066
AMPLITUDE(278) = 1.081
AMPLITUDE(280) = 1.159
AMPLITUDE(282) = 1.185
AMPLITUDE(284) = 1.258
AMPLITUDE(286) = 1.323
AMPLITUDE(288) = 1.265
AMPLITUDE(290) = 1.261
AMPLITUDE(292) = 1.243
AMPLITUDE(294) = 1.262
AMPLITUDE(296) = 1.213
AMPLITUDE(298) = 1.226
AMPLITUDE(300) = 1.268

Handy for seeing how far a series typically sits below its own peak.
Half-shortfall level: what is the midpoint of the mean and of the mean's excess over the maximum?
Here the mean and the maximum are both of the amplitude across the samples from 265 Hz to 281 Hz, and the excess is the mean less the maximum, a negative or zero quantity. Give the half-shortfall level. 0.38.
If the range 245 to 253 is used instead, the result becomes 0.52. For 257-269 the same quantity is 0.37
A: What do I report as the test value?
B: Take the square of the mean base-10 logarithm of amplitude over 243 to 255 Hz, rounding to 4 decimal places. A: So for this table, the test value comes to 0.0028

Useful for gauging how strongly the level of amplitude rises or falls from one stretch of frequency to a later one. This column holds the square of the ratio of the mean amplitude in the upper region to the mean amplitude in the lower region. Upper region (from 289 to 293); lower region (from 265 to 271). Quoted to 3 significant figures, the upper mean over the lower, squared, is 2.30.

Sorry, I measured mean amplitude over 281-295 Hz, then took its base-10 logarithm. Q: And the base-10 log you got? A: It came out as 0.10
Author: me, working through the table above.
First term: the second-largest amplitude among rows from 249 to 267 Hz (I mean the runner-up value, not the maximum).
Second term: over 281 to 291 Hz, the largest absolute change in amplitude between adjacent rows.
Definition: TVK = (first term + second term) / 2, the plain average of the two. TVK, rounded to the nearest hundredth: 0.55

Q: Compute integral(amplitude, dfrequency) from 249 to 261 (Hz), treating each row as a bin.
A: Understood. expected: 11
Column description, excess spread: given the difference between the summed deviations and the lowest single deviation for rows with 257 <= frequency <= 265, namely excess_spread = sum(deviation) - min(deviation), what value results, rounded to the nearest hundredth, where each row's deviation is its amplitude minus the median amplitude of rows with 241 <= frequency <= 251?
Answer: -1.45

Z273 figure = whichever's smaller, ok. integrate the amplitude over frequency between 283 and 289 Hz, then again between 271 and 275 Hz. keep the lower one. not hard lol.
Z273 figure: 3.8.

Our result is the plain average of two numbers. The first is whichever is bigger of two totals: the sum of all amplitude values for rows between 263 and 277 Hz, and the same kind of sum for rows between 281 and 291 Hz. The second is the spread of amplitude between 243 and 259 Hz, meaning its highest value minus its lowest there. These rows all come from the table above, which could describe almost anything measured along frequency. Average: 3.4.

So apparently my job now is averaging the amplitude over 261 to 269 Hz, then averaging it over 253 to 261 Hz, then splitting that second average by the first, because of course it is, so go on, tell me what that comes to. 1.09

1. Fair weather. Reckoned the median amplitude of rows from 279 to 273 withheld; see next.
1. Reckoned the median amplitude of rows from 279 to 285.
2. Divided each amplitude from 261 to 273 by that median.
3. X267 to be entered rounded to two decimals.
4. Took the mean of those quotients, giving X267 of 0.69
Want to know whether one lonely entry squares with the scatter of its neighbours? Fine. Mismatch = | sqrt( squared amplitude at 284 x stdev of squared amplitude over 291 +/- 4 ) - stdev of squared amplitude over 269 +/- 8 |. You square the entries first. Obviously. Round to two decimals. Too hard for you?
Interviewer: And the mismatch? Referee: 0.02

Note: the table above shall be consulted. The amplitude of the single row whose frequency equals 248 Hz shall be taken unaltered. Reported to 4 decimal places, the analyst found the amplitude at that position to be 1.1890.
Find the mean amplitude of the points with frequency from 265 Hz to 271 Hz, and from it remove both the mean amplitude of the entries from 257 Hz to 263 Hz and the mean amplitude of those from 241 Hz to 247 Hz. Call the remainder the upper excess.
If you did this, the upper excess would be -1.2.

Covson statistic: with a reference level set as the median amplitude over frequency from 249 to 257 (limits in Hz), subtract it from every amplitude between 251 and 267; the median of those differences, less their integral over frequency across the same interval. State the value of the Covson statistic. 2.2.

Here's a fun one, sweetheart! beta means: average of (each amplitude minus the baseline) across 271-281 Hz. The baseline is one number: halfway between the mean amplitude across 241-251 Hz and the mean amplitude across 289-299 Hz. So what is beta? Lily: -0.2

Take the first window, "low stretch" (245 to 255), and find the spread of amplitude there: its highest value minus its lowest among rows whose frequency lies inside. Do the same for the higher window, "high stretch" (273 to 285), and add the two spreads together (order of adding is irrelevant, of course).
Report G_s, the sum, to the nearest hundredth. 0.64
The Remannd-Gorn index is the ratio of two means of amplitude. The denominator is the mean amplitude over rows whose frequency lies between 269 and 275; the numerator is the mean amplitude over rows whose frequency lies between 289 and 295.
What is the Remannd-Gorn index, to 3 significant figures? 1.33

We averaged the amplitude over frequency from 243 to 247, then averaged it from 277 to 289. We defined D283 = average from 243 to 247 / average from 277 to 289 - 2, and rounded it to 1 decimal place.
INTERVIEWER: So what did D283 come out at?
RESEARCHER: -1.0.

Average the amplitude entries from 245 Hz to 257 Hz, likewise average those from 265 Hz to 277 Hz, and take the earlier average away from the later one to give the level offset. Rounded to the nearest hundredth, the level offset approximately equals -0.16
